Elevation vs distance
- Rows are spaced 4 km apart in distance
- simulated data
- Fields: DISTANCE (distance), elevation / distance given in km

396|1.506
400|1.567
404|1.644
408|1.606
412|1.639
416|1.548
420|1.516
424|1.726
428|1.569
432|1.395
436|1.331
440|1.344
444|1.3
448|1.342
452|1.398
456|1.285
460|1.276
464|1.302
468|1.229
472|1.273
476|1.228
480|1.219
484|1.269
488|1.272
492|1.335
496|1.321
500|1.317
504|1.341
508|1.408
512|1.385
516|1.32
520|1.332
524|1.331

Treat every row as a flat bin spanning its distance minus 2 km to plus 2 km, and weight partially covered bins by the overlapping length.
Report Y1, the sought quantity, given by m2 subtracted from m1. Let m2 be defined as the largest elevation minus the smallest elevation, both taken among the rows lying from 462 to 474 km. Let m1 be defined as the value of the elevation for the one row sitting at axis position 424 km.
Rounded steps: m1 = 1.726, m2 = 0.073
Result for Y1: 1.65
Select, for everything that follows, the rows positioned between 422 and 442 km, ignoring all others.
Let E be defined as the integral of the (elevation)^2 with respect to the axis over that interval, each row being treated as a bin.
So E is 44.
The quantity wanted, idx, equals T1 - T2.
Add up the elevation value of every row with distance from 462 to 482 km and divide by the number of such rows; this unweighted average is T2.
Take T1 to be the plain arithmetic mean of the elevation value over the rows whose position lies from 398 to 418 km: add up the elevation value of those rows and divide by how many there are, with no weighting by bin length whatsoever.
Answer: 0.4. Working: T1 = 1.60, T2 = 1.25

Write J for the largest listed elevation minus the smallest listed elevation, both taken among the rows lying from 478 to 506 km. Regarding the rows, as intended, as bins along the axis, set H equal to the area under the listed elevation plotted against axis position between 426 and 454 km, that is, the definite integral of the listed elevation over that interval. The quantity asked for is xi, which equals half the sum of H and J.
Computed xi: 19.4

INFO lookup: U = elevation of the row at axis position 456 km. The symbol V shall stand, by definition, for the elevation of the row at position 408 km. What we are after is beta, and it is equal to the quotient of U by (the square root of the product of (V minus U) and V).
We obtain 2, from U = 1.285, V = 1.606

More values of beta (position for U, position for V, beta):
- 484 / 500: 5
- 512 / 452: 10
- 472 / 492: 4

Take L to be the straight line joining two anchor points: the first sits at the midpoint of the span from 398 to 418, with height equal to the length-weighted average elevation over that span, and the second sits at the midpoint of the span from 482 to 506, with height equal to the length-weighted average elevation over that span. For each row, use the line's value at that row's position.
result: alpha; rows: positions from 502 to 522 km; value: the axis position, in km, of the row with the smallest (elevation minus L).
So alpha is 504 km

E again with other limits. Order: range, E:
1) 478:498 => 33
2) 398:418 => 51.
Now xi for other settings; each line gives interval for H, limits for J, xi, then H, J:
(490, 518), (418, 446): 19.1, 37.7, 0.426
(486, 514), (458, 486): 18.8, 37.5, 0.083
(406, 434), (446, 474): 22.1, 44.0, 0.169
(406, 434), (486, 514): 22.1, 44.0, 0.136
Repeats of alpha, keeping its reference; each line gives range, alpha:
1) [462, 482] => 468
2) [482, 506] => 484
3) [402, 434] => 432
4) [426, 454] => 444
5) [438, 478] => 444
